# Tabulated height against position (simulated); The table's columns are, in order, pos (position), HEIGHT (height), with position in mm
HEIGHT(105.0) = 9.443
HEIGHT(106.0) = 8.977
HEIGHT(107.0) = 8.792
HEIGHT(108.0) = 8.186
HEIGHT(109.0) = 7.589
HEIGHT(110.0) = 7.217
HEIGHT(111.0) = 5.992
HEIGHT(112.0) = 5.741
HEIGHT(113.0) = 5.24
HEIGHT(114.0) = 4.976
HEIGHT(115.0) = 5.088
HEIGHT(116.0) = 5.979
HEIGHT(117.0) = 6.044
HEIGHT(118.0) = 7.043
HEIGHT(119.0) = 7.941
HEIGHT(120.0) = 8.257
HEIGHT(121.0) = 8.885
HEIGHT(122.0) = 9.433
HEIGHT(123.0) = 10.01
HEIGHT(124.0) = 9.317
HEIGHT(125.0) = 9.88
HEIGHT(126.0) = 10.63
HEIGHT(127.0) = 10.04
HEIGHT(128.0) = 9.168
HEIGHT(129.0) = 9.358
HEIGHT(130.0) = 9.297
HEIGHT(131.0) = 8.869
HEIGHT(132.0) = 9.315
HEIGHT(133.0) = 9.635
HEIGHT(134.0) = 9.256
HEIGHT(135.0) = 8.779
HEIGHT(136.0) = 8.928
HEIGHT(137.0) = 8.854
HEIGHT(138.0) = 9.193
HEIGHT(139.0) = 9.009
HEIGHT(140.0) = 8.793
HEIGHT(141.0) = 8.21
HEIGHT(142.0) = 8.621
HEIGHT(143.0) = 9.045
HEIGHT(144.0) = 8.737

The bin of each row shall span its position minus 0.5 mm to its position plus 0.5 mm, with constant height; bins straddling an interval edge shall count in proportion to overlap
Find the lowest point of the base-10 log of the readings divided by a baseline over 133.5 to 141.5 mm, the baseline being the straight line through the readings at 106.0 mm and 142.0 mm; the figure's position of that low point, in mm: 141.0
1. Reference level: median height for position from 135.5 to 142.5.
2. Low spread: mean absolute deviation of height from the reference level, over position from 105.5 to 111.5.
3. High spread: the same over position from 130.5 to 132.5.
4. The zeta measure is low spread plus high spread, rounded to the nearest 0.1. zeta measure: 1.3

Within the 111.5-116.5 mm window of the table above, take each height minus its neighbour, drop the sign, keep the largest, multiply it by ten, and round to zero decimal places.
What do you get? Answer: 9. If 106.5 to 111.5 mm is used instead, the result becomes 12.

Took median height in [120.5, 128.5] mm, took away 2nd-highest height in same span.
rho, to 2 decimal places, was -0.38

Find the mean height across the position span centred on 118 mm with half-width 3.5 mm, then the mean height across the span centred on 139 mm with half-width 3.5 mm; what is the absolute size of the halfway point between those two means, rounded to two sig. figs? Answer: 7.9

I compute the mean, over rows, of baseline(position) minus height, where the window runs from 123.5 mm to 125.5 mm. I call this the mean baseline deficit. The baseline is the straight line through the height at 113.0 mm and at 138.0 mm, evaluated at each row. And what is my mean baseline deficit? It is -2.5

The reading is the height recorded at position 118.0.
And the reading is 7.043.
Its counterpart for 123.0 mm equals 10.01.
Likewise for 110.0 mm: 7.217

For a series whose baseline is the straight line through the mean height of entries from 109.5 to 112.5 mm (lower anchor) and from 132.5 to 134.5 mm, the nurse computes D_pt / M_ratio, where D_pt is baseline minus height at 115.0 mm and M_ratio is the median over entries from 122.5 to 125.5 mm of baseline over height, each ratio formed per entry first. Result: 2.1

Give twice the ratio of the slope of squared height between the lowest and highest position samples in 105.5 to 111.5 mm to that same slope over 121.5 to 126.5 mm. -3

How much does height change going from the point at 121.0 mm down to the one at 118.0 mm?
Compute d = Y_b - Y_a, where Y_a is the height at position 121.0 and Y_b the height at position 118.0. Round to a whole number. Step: -2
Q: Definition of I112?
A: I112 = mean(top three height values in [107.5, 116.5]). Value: 7.7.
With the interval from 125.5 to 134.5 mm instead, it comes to 10.1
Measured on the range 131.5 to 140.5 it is 9.4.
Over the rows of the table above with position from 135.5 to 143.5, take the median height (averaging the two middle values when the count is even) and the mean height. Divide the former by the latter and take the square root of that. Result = 1.00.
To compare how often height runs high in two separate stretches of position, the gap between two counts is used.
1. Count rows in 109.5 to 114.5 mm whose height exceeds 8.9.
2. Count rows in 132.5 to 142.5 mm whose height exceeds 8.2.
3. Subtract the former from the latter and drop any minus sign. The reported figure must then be 10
